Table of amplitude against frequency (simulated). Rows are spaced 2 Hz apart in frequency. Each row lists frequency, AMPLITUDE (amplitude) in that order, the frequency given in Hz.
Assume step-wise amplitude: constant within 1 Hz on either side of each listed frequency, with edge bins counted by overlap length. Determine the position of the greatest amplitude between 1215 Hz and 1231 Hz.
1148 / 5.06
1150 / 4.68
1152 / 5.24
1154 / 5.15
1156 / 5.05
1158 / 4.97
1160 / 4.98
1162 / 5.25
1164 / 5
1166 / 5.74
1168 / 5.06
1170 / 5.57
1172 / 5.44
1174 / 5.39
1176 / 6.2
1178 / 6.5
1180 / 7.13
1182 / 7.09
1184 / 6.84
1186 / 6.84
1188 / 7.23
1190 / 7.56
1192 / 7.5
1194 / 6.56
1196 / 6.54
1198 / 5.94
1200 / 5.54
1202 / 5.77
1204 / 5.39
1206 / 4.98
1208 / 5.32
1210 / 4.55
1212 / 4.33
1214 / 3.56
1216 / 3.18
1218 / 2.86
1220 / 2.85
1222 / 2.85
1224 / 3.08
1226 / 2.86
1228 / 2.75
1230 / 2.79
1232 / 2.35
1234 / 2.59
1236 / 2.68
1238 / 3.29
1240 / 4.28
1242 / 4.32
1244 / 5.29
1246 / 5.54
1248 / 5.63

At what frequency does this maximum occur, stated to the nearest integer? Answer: 1216 Hz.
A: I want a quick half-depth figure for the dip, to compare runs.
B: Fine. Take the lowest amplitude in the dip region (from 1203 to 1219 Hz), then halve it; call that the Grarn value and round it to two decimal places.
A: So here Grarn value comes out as 1.43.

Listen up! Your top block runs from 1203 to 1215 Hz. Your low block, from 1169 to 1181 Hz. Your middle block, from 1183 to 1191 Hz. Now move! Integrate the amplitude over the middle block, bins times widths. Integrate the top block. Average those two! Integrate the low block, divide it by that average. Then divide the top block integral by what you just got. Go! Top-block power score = 44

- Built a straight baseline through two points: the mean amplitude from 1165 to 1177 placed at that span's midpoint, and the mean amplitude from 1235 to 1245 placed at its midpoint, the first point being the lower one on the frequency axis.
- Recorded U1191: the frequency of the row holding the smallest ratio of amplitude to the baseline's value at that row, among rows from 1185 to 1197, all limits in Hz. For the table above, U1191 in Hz 1194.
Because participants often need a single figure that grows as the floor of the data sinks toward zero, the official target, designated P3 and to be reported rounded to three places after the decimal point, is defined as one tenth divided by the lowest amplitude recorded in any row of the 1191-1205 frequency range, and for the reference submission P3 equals 0.019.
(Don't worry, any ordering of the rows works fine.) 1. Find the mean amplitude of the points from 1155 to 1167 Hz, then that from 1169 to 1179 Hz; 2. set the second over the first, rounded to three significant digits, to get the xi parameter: 1.13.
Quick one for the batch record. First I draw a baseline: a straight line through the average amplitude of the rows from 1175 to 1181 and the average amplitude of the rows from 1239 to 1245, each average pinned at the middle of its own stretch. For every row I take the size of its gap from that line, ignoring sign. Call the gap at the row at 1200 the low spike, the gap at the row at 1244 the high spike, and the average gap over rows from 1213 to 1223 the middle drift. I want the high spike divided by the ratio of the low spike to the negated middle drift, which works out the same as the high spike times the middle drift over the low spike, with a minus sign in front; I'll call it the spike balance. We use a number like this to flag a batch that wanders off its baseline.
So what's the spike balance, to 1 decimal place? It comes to -4.3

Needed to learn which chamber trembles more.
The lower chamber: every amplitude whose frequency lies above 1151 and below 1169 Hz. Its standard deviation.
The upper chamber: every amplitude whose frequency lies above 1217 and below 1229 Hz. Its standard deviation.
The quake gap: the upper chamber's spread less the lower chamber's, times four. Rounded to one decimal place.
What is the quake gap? -0.5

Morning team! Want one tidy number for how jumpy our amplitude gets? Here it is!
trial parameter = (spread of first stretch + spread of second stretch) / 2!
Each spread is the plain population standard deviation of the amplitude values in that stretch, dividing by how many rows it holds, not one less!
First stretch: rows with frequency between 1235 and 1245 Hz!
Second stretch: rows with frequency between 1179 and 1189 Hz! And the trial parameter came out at 0.53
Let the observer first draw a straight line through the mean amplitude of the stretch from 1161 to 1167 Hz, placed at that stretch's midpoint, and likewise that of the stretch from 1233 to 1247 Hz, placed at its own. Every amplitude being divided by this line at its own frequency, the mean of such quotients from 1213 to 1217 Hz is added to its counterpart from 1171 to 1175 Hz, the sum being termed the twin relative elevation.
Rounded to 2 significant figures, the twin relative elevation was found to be 1.8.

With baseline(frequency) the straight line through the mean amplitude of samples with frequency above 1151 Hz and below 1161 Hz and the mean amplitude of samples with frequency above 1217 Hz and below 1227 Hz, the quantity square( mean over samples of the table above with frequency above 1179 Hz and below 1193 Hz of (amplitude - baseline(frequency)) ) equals 9.5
